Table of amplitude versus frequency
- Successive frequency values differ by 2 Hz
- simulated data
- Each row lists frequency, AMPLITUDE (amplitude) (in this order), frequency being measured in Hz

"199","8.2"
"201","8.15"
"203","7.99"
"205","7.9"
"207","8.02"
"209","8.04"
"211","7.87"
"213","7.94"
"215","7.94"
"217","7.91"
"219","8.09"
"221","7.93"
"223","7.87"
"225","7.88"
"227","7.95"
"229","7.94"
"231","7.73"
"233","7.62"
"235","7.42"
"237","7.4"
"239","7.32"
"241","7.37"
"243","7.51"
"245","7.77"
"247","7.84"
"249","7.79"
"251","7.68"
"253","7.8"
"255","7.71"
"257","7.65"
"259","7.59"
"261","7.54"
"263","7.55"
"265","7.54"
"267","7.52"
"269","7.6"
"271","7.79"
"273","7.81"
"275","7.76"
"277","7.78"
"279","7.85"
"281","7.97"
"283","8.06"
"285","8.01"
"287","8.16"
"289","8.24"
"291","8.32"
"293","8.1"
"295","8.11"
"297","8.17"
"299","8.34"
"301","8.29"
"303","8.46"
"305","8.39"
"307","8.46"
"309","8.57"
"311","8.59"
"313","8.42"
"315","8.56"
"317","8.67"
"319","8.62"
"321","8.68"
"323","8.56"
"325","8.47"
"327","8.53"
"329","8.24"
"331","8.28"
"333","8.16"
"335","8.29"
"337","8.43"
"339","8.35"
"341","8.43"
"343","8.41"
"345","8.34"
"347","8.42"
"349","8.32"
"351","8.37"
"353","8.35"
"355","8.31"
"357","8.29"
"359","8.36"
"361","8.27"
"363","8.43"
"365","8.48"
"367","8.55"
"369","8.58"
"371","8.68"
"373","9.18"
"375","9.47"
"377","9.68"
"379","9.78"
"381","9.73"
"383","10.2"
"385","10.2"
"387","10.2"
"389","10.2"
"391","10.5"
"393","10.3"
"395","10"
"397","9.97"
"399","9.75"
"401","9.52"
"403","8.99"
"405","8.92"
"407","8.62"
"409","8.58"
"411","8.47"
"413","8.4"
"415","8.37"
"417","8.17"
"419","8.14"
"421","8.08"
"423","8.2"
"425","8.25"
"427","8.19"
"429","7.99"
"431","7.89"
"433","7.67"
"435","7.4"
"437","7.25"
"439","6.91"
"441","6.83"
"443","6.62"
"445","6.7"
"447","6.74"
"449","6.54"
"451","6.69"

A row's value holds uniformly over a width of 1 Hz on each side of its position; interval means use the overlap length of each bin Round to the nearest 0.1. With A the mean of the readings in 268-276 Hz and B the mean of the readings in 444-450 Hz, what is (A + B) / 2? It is 7.2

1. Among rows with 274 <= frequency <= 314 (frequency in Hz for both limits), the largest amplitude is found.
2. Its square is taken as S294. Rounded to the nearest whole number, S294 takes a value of 74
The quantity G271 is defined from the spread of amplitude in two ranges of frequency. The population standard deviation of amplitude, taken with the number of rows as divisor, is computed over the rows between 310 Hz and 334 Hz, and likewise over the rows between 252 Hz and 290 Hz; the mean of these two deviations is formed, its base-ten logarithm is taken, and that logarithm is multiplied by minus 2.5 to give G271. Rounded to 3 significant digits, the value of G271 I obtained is 1.81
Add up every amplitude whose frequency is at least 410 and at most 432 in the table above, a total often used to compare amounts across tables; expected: 90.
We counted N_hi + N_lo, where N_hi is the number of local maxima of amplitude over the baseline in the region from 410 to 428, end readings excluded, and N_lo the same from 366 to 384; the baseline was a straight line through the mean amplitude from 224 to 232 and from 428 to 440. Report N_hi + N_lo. 2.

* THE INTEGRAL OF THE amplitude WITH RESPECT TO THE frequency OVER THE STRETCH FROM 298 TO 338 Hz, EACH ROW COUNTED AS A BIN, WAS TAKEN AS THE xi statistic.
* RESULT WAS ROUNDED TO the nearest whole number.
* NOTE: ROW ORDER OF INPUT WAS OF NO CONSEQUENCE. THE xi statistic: 338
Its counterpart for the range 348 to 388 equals 359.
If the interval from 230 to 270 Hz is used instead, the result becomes 304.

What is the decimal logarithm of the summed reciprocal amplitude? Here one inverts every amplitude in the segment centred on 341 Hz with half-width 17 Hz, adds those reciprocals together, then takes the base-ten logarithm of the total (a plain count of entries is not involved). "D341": 0.31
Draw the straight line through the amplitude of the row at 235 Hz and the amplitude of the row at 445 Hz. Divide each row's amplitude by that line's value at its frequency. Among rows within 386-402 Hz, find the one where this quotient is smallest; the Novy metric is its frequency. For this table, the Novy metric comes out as 401 Hz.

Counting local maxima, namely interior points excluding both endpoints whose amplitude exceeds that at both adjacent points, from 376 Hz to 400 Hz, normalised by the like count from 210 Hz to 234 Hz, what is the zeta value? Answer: 1.0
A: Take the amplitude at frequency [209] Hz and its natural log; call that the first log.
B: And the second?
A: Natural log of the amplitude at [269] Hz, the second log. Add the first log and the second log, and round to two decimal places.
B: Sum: 4.11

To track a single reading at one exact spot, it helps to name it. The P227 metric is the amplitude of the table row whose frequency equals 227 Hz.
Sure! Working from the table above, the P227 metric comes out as 7.95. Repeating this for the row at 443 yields 6.62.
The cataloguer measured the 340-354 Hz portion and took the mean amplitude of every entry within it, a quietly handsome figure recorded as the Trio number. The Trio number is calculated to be 8.38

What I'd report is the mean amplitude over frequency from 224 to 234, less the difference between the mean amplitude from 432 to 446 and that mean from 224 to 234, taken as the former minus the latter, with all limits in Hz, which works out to 8.6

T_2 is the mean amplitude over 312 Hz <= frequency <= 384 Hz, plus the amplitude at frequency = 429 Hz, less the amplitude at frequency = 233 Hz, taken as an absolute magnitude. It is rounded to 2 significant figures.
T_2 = 9.0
